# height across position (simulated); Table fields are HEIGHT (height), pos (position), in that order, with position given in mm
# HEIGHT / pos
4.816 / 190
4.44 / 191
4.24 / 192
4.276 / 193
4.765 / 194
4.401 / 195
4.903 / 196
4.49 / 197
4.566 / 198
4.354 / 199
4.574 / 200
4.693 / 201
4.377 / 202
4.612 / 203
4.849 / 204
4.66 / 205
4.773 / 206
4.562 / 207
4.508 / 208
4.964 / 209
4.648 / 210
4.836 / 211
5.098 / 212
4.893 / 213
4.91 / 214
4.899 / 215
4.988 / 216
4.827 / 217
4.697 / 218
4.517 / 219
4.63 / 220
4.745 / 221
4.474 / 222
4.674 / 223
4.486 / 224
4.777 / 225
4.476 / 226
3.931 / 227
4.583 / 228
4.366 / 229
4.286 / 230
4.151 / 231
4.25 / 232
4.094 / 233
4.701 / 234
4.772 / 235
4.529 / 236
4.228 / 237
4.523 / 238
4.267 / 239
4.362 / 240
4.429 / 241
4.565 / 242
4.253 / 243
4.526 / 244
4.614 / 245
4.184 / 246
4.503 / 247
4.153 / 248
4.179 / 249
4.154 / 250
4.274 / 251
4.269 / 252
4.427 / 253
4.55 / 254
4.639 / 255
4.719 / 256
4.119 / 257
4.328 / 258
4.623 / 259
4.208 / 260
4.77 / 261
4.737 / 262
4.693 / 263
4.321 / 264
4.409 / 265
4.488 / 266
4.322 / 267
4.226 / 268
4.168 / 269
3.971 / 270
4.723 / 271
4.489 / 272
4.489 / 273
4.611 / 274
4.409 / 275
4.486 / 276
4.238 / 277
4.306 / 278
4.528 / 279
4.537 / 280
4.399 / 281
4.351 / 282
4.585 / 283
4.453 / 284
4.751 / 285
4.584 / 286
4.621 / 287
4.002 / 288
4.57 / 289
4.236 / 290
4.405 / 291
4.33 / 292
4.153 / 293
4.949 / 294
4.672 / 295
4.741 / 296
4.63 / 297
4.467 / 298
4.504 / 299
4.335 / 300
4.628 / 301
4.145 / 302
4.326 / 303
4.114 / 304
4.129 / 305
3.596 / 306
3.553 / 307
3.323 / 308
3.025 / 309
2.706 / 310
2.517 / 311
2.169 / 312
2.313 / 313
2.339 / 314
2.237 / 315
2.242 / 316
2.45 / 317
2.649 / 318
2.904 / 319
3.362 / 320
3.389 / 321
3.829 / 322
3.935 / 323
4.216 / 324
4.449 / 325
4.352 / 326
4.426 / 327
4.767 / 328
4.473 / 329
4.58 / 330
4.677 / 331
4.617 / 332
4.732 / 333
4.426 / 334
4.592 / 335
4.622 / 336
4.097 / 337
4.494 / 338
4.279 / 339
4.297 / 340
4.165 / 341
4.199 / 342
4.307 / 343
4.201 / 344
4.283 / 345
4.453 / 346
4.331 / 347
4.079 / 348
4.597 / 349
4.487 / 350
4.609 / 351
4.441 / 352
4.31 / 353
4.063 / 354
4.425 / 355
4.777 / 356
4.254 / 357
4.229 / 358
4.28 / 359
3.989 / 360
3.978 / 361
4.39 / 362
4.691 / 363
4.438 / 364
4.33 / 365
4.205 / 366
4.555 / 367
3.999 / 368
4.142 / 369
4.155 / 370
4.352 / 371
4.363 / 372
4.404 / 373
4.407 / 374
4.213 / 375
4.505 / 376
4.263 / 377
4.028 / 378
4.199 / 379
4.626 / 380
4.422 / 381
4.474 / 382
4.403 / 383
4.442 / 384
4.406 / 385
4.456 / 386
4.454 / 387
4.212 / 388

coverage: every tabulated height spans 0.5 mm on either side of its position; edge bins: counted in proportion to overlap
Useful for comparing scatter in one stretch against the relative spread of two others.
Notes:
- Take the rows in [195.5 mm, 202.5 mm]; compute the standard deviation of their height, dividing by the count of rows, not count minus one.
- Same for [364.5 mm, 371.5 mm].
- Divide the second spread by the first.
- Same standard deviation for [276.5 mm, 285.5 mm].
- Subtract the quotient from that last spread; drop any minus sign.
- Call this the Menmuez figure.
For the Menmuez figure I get 0.80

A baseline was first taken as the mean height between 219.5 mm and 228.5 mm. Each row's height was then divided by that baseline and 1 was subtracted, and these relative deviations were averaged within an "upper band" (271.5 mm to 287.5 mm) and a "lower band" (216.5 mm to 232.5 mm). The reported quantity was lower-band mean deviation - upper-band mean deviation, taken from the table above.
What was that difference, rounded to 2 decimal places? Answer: 0.00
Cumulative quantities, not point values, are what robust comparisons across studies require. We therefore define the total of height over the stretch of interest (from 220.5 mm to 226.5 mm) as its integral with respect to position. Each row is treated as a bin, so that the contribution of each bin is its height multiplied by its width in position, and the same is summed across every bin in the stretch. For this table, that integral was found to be 28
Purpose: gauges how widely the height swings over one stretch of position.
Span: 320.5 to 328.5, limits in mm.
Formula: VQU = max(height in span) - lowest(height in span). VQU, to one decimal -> 1.4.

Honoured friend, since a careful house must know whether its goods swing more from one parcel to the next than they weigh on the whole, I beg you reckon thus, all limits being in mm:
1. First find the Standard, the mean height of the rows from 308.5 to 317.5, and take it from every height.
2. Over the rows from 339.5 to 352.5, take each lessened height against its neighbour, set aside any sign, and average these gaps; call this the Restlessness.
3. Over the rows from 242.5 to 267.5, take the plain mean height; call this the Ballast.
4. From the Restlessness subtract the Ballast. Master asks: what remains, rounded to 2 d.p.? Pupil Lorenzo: -4.26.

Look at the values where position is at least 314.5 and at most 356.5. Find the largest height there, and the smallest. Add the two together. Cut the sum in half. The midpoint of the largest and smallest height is 3.51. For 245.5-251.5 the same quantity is 4.33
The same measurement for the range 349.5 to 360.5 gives 4.38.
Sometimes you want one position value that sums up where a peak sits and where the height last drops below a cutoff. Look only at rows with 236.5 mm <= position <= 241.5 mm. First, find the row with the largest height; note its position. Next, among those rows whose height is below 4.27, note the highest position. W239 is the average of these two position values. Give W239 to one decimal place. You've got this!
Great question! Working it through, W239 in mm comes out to 238.5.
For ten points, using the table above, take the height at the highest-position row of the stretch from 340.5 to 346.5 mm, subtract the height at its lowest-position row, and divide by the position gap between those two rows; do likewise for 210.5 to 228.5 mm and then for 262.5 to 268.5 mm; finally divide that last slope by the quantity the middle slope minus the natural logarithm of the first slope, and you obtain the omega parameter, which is -0.033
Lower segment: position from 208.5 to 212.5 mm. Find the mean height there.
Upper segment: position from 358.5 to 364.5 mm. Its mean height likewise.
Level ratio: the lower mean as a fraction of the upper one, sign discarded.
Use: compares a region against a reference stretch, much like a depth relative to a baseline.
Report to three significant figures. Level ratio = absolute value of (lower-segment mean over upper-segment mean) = 1.14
